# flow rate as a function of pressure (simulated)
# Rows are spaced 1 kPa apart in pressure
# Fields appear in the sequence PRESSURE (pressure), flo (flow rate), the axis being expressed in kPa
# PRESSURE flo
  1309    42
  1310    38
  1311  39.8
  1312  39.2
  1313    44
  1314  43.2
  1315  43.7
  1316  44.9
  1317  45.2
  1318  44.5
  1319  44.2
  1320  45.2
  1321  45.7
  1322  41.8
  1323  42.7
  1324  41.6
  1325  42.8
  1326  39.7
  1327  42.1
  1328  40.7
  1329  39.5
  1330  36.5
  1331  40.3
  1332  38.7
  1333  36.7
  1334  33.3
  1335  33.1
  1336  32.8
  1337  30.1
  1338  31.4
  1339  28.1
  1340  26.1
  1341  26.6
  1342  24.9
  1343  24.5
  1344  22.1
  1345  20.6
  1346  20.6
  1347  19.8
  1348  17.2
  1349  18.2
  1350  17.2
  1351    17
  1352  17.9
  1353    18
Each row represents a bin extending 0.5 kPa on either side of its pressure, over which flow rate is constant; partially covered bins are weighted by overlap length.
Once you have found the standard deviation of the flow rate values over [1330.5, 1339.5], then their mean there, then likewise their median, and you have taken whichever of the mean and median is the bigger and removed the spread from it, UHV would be 30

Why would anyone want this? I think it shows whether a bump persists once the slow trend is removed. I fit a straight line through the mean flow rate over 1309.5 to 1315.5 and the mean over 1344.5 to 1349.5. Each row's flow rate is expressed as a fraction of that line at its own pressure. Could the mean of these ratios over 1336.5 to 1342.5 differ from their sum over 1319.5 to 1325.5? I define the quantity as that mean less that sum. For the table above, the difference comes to -6.28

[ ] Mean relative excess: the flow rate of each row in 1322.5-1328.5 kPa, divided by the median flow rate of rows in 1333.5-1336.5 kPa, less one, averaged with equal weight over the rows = 0.26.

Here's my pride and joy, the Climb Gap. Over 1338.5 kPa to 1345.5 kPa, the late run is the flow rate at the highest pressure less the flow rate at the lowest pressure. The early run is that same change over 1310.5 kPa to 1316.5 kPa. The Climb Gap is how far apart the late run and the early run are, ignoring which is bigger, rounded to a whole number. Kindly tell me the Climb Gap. 13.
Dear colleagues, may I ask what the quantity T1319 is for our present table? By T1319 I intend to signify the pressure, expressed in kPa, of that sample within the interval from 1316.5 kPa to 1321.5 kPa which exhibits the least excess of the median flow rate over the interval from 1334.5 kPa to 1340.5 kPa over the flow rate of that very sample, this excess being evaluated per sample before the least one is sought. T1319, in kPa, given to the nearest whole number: 1321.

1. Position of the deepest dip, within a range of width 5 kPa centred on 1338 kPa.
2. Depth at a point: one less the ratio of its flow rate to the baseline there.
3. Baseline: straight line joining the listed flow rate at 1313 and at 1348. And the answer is 1340 kPa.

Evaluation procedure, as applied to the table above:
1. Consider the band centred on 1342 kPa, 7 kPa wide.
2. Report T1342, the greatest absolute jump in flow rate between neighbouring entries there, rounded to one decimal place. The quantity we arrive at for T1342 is 2.4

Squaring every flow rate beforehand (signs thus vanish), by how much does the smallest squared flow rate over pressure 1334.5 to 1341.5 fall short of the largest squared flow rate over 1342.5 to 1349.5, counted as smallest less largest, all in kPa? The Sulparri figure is 81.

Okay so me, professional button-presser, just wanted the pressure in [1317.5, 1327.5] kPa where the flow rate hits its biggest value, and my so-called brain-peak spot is 1321 kPa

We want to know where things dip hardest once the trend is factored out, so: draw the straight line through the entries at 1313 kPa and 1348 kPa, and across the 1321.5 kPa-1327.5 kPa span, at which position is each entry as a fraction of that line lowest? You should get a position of 1322 kPa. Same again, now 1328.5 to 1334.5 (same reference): 1330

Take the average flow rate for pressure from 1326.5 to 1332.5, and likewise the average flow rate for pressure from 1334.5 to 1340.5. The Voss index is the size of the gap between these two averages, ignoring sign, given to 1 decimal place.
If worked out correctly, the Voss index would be 9.4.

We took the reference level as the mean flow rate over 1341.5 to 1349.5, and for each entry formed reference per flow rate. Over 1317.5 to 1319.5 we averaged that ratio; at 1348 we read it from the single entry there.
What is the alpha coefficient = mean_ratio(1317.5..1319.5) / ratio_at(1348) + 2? 2.39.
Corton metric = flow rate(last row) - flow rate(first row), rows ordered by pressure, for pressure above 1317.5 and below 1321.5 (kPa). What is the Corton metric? 1.2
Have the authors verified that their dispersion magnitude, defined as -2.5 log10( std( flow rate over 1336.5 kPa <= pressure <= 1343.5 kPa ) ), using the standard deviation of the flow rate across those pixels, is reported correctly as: -1.0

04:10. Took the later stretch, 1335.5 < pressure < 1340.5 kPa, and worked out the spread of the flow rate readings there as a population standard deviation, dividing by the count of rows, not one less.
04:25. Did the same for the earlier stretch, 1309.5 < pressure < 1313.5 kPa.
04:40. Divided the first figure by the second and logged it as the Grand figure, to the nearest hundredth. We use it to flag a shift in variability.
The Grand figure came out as 1.05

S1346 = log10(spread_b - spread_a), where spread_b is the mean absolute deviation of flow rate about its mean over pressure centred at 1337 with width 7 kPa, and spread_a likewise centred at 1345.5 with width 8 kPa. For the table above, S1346 -1.0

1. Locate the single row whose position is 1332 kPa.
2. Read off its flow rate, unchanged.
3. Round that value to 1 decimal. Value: 38.7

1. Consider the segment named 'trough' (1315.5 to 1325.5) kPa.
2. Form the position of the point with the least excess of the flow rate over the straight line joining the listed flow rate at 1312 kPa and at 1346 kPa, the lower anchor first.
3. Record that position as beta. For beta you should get 1316 kPa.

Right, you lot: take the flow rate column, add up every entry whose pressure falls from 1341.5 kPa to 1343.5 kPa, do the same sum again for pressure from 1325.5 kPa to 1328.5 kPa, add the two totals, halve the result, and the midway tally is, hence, 86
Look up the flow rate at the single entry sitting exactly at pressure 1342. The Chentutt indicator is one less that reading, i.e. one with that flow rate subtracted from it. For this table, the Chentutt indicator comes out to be -24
